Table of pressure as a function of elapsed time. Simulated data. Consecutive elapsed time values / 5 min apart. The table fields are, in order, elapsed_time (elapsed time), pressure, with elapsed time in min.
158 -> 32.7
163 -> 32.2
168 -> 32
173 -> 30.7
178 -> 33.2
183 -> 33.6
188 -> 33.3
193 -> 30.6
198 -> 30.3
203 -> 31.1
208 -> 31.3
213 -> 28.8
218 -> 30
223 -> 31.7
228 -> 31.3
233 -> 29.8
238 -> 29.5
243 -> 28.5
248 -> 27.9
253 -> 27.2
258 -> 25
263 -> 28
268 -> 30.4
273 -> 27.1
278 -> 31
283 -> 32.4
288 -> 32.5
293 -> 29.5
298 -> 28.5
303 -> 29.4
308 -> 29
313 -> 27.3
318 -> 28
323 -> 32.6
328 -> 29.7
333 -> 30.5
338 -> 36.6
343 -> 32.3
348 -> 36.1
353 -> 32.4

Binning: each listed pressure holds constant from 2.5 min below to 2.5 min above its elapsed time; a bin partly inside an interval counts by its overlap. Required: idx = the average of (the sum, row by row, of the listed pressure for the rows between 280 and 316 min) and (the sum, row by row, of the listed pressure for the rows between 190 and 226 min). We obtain 211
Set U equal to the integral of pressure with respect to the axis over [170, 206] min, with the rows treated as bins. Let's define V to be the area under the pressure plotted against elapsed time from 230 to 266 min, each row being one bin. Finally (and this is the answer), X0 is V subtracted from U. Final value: 135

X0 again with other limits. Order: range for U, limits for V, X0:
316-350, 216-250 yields 82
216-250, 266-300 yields -13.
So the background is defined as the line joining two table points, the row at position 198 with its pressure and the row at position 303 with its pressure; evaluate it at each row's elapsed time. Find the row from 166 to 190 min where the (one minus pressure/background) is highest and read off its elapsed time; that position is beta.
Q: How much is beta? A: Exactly 173 min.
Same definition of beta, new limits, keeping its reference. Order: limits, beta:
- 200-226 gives 213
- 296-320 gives 313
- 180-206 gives 198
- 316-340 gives 318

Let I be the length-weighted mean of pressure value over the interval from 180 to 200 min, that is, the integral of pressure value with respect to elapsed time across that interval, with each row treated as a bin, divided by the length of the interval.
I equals 32.0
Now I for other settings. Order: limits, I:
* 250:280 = 28.1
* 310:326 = 29.3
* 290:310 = 29.2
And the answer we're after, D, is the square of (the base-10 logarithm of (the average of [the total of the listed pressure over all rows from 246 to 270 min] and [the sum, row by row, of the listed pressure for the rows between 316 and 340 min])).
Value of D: 4.71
